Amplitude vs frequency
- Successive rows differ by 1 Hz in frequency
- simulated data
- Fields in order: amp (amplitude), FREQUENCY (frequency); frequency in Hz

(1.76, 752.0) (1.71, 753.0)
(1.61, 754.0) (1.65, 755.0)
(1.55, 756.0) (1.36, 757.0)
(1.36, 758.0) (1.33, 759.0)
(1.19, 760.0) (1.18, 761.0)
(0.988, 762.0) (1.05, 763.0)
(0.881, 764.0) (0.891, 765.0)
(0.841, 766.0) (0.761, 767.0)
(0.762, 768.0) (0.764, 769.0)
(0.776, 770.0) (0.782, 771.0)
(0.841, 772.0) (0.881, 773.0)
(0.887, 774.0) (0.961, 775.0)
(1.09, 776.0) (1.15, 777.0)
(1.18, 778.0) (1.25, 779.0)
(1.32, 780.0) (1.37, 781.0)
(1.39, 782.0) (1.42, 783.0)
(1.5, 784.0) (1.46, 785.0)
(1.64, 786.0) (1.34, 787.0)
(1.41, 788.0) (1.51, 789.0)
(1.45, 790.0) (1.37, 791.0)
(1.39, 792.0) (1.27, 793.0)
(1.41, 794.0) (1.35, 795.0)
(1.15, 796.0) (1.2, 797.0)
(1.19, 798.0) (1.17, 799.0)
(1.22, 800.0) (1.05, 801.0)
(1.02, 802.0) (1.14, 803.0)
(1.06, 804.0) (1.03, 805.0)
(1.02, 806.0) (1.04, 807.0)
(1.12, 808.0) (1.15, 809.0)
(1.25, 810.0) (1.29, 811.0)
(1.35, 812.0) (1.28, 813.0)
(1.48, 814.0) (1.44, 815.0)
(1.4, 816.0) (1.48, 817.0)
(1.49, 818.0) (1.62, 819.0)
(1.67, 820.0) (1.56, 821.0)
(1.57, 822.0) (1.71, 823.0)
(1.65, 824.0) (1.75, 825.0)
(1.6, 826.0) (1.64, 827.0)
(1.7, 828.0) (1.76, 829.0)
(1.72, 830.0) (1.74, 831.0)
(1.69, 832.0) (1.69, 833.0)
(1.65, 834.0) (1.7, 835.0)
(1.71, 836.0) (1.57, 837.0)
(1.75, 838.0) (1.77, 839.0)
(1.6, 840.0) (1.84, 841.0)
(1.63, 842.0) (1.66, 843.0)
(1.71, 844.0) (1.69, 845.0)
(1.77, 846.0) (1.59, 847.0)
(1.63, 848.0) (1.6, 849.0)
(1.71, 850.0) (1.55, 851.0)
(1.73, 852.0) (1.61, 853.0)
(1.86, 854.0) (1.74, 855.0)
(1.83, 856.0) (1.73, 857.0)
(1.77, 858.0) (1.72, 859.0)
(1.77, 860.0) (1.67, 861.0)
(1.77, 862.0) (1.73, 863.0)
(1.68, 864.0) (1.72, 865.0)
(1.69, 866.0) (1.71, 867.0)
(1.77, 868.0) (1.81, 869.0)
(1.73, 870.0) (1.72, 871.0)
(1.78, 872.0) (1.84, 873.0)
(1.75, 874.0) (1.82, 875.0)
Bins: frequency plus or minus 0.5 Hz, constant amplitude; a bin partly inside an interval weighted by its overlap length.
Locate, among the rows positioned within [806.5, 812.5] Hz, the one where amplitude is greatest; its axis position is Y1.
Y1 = 812.0 Hz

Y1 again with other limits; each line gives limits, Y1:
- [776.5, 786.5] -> 786.0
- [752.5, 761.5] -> 753.0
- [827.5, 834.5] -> 829.0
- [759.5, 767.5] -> 760.0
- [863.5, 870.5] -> 869.0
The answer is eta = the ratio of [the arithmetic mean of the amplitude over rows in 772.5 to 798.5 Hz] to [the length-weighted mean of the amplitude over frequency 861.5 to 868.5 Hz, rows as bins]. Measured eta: 0.75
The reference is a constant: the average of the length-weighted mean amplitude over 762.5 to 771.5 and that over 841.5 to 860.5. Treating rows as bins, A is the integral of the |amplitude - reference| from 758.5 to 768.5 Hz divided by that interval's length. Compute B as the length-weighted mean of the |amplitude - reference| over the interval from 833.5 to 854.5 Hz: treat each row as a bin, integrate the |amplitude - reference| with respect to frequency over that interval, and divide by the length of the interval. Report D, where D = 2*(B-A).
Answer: 0.2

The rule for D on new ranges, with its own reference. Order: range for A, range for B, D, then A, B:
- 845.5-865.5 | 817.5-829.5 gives -0.1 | 0.44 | 0.38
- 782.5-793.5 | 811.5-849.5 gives 0.4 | 0.17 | 0.36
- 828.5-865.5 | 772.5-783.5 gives -0.5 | 0.44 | 0.17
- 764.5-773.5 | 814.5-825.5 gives -0.3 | 0.46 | 0.31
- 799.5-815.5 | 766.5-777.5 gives 0.5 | 0.15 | 0.39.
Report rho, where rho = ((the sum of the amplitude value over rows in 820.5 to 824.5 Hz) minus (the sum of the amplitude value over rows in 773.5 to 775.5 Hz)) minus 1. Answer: 3.6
